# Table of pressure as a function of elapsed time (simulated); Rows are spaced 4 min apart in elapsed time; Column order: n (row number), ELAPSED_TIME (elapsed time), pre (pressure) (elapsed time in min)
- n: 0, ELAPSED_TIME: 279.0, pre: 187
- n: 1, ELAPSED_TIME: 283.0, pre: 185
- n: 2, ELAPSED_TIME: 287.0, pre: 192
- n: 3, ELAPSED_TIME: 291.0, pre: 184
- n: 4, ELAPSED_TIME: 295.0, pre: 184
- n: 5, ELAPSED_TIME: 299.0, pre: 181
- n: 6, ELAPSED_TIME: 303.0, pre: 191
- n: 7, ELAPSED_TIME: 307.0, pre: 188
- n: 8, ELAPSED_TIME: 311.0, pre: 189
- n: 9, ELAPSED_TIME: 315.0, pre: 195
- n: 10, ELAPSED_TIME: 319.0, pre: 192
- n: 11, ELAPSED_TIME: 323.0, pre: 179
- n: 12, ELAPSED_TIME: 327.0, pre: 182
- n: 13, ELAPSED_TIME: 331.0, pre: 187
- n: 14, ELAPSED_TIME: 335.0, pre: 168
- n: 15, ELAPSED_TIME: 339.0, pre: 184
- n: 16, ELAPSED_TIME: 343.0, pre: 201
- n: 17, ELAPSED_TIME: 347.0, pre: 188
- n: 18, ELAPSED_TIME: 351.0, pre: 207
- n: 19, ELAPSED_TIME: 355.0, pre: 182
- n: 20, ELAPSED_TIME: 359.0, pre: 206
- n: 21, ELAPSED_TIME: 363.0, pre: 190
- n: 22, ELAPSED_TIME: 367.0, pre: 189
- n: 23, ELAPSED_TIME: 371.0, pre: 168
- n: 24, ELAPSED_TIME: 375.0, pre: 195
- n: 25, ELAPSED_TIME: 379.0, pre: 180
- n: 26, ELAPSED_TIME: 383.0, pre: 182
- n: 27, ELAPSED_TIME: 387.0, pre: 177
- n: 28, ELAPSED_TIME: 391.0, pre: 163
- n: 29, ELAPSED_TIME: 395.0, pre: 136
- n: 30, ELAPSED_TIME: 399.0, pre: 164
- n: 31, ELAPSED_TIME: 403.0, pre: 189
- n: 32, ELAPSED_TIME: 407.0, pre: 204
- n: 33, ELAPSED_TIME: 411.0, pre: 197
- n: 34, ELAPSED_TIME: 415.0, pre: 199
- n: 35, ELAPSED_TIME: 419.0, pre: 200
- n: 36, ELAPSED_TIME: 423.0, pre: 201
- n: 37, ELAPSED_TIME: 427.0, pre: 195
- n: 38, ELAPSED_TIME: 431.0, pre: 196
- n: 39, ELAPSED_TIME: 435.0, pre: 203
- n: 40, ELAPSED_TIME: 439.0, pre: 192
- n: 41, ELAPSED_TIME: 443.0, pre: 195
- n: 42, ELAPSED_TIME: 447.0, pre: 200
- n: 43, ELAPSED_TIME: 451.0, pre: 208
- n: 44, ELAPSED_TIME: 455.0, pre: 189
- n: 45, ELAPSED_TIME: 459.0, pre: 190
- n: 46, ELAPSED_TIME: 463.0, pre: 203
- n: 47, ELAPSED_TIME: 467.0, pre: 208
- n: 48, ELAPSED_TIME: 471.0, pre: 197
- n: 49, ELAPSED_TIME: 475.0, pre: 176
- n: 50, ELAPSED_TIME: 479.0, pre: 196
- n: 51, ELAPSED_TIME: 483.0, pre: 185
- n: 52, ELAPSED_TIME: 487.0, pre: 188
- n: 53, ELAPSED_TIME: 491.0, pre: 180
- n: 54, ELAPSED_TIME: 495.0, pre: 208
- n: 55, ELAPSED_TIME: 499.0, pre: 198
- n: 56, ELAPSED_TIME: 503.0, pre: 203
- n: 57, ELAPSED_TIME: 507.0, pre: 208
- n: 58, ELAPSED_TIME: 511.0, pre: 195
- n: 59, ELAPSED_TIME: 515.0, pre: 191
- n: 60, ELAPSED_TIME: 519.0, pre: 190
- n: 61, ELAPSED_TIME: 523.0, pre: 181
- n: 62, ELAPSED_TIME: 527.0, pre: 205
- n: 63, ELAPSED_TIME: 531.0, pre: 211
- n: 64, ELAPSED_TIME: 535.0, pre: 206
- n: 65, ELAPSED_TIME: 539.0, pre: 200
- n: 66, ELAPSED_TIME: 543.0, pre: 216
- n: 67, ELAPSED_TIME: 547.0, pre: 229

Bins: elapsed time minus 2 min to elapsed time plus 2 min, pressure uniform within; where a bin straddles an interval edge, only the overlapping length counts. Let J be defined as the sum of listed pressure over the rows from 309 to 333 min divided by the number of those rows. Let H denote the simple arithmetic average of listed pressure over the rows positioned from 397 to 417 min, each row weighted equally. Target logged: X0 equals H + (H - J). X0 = 194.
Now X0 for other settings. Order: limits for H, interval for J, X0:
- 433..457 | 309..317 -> 204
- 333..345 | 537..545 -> 161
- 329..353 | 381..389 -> 199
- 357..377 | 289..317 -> 192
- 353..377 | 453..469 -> 179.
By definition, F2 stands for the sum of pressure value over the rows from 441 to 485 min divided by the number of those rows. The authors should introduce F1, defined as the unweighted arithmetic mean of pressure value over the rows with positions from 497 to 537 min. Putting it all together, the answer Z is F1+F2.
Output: 394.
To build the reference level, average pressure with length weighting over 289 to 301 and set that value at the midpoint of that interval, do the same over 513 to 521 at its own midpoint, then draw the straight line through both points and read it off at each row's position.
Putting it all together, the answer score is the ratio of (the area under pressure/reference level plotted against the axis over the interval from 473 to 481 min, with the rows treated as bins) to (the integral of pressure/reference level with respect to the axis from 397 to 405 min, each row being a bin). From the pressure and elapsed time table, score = 1.040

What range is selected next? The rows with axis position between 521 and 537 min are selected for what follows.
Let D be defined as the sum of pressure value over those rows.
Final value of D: 803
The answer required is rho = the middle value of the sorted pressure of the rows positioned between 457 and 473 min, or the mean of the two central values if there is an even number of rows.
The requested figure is 200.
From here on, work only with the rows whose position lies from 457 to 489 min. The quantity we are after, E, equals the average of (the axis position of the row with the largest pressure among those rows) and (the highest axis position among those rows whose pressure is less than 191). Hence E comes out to 477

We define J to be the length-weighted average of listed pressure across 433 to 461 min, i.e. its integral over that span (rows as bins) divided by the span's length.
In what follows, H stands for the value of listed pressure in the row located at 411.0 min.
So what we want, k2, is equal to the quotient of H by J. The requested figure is 1.00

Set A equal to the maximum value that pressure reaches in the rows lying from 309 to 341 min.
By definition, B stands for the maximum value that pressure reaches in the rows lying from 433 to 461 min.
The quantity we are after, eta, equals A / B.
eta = 0.94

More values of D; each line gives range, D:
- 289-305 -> 740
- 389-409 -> 856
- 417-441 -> 1187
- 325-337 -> 537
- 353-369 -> 767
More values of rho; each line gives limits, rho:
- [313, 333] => 187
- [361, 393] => 181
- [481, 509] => 198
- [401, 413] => 197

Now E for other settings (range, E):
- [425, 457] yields 453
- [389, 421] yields 405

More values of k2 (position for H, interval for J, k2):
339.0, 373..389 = 1.00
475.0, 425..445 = 0.90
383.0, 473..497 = 0.96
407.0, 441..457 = 1.03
